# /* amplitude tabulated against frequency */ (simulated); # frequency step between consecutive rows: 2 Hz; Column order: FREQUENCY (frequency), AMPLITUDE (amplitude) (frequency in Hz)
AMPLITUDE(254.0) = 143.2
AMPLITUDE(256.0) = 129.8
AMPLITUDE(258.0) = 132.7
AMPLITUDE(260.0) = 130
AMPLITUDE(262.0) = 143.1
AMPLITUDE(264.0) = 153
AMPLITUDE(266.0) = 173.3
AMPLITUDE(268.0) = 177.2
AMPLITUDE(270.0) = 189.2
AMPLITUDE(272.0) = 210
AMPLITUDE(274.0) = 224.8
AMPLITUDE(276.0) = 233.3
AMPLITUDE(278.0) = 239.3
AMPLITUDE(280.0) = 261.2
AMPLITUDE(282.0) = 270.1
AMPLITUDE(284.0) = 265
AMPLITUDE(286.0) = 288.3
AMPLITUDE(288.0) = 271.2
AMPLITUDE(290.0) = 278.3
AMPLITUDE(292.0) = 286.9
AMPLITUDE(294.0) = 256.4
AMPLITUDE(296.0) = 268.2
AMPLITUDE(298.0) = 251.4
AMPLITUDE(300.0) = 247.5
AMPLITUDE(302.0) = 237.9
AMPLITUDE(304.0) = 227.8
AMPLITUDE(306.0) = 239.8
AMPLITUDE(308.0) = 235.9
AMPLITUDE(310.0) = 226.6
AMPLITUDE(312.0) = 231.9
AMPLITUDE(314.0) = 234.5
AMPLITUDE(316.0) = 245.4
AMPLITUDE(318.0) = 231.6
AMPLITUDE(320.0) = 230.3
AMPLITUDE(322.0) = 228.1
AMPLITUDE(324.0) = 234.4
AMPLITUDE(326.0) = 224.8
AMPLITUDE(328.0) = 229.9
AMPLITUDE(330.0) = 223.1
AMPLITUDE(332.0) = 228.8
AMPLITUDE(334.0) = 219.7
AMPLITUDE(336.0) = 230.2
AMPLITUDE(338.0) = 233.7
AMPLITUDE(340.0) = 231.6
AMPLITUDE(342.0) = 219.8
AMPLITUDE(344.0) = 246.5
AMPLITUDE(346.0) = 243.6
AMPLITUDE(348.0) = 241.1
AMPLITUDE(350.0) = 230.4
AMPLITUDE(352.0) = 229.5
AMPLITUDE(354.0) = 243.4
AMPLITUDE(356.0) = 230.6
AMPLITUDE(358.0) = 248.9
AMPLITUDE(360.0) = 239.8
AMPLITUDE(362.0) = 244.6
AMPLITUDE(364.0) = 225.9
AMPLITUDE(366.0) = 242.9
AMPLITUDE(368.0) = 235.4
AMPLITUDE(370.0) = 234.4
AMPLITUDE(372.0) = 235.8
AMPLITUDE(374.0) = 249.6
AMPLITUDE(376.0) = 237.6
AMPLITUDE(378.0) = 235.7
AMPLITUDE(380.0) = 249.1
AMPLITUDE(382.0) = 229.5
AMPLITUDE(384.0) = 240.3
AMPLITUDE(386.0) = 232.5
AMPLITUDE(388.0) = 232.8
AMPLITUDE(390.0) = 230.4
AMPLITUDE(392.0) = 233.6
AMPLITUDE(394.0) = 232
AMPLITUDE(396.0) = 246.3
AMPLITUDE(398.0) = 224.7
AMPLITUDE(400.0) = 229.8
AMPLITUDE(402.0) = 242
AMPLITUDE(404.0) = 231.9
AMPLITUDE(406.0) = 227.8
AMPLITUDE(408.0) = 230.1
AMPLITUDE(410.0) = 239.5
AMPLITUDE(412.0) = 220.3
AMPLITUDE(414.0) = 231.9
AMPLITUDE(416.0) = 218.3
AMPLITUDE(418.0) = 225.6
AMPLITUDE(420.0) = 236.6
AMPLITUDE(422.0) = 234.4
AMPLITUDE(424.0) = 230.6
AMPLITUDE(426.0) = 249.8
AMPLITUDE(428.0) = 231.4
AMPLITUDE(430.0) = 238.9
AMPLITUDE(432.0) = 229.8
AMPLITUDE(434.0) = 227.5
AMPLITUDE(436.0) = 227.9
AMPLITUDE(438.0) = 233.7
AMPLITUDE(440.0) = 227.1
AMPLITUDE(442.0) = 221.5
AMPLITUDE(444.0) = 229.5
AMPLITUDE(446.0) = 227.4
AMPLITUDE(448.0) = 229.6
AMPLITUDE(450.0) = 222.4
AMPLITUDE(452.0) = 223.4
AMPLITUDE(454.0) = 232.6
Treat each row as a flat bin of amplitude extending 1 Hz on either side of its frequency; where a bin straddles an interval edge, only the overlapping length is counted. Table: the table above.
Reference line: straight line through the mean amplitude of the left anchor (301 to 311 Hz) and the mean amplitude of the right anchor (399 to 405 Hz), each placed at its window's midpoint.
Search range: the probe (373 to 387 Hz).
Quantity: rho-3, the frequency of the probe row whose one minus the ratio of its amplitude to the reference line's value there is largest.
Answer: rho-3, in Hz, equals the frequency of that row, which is 382.0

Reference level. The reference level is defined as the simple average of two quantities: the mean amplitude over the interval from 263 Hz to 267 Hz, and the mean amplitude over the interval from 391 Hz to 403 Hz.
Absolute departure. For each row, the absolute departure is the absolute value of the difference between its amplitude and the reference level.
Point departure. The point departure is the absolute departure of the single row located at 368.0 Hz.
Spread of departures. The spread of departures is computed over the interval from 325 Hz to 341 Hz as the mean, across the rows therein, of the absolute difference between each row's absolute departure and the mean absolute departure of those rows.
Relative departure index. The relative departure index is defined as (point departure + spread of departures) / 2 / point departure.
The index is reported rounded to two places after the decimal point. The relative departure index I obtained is 0.55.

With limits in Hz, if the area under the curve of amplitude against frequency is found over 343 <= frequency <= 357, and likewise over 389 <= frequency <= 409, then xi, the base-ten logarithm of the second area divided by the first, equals 0.1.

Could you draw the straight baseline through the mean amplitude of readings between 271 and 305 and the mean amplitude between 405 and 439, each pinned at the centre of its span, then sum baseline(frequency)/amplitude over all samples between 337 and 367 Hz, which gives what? 15.4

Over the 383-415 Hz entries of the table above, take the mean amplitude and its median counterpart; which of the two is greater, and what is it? 233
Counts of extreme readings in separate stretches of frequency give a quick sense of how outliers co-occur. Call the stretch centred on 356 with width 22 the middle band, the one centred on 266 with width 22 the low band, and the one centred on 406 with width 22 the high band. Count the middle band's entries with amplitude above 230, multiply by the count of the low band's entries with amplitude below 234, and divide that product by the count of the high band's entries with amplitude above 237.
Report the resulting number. 33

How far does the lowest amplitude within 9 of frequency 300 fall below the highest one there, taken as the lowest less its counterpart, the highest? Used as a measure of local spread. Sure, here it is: -59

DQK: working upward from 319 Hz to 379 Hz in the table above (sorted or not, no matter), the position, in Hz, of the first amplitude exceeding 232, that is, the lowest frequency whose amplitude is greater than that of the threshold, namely 324.0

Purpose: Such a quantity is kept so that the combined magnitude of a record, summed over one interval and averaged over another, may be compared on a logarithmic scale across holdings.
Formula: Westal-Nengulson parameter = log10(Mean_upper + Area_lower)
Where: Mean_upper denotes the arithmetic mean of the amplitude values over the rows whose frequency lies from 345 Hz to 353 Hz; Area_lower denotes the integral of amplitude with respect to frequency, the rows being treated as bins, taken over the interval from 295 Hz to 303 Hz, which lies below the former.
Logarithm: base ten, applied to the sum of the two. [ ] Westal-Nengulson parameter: 3.35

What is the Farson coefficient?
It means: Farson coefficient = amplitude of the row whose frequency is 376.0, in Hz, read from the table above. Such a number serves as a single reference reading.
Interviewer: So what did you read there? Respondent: 237.6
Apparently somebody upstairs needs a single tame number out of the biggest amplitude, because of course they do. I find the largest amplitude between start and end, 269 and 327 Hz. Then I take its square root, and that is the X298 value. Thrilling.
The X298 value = 16.98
